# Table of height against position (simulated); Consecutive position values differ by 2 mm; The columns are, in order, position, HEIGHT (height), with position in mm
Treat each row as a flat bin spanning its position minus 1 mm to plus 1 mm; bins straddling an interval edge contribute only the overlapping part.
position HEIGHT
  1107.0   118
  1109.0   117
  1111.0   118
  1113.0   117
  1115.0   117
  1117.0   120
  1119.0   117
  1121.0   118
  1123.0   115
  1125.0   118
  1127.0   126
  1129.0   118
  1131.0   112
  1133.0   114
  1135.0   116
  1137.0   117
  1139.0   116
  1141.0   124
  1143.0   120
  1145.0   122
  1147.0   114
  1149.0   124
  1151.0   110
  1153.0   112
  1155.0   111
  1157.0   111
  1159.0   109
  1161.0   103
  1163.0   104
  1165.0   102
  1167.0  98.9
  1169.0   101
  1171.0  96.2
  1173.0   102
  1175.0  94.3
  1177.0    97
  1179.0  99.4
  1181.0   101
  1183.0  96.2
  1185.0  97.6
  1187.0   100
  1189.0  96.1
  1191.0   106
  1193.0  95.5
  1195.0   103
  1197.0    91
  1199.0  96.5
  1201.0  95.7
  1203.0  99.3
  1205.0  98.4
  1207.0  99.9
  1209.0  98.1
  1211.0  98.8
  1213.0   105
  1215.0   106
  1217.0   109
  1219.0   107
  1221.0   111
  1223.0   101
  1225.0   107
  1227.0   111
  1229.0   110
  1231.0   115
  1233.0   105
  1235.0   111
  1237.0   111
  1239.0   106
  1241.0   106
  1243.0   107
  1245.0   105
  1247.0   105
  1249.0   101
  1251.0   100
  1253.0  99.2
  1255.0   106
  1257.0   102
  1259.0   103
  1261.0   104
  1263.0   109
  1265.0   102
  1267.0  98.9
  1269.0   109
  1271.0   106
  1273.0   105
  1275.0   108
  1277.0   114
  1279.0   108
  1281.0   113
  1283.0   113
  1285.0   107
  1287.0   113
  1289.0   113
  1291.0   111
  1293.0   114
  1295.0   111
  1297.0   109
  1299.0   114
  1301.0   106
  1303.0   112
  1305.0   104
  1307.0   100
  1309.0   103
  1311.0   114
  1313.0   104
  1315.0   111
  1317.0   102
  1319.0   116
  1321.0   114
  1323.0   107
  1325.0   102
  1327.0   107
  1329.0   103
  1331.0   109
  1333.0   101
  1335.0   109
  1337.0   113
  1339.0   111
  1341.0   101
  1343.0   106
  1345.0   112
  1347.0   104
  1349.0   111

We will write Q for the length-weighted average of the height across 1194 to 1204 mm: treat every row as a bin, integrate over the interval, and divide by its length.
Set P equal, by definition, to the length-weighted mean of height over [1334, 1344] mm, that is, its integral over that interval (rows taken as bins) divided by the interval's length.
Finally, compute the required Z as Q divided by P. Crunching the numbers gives 0.90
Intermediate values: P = 108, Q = 97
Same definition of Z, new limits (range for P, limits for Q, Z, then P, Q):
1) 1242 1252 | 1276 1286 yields 1.07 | 104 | 111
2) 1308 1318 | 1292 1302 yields 1.04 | 107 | 111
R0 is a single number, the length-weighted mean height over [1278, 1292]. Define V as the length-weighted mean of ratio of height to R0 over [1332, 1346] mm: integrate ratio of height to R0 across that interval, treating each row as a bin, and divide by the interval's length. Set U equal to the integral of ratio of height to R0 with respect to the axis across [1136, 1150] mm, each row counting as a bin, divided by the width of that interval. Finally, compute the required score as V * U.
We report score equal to 1.04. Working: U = 1.08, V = 0.97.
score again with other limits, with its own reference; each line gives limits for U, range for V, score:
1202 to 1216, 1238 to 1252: 0.85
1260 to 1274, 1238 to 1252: 0.89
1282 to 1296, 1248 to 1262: 0.92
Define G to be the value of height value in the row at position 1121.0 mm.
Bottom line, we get 118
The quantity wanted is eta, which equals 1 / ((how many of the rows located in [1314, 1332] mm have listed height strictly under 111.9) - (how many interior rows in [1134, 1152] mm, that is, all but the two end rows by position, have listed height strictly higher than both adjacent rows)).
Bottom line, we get 0.33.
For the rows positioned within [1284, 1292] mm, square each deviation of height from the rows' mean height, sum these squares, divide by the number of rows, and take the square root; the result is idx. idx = 2.4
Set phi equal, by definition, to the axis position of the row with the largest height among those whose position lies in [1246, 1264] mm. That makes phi 1263.0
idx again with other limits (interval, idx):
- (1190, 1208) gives 4.2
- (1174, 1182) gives 2.5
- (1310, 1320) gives 5.5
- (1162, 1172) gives 2.7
